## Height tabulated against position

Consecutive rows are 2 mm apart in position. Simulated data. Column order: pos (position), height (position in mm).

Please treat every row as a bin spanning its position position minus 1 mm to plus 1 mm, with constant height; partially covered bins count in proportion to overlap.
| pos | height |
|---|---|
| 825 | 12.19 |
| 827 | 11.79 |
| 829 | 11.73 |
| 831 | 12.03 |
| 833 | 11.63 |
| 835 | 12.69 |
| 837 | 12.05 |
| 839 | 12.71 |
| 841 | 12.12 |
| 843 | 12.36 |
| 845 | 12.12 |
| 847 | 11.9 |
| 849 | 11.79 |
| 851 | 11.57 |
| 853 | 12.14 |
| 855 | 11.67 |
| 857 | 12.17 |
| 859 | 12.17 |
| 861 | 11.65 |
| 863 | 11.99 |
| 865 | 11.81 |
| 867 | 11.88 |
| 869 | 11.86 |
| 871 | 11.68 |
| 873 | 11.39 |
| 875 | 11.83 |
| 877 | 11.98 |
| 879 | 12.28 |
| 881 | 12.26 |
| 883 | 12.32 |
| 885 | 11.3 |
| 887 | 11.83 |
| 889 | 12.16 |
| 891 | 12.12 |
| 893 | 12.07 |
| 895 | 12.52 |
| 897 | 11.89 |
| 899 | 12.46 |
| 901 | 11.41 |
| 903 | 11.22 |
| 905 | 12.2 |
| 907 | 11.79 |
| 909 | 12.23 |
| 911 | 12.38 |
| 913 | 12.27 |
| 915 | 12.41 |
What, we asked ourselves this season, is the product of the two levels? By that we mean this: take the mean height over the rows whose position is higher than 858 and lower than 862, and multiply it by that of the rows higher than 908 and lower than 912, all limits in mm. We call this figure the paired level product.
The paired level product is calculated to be 147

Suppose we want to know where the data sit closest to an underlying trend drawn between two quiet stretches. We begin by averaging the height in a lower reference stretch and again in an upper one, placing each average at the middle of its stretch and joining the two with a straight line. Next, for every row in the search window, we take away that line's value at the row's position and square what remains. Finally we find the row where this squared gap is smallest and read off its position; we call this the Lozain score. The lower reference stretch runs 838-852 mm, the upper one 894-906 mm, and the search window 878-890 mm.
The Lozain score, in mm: 887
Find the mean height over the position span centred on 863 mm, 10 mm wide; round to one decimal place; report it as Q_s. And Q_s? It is 11.9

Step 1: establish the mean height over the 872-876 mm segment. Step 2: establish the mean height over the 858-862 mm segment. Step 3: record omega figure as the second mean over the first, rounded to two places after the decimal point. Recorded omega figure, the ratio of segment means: 1.03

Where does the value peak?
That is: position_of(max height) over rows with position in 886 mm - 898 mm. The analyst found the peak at 895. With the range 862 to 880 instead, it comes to 879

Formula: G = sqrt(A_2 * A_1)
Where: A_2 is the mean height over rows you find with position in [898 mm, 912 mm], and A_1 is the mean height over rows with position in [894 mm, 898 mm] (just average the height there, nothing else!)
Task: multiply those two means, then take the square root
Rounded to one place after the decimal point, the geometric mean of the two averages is 12.1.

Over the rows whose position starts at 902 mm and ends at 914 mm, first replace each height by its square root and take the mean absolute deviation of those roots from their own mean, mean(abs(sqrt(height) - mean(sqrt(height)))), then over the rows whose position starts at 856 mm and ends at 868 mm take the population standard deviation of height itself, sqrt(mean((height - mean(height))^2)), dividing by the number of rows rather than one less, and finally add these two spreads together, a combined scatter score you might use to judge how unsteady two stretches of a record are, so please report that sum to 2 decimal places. 0.24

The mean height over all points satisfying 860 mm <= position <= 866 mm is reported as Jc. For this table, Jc 11.8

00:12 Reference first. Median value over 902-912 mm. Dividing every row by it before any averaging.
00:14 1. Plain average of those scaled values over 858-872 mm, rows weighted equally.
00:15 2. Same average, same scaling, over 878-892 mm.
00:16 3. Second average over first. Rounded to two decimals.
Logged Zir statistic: 1.01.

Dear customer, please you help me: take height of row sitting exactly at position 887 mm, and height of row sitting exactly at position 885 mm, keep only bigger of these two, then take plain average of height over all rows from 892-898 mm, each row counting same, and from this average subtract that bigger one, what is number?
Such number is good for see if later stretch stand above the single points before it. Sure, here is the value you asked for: 0.33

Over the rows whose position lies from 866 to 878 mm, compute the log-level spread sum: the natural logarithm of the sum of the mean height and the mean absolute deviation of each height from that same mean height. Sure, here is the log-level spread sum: 2.48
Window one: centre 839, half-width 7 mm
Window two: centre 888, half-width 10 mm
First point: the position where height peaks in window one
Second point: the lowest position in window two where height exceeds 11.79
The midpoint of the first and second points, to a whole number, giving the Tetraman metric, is 859 mm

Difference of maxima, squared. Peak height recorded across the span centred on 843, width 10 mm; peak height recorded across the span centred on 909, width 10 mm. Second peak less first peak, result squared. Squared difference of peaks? 0.11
